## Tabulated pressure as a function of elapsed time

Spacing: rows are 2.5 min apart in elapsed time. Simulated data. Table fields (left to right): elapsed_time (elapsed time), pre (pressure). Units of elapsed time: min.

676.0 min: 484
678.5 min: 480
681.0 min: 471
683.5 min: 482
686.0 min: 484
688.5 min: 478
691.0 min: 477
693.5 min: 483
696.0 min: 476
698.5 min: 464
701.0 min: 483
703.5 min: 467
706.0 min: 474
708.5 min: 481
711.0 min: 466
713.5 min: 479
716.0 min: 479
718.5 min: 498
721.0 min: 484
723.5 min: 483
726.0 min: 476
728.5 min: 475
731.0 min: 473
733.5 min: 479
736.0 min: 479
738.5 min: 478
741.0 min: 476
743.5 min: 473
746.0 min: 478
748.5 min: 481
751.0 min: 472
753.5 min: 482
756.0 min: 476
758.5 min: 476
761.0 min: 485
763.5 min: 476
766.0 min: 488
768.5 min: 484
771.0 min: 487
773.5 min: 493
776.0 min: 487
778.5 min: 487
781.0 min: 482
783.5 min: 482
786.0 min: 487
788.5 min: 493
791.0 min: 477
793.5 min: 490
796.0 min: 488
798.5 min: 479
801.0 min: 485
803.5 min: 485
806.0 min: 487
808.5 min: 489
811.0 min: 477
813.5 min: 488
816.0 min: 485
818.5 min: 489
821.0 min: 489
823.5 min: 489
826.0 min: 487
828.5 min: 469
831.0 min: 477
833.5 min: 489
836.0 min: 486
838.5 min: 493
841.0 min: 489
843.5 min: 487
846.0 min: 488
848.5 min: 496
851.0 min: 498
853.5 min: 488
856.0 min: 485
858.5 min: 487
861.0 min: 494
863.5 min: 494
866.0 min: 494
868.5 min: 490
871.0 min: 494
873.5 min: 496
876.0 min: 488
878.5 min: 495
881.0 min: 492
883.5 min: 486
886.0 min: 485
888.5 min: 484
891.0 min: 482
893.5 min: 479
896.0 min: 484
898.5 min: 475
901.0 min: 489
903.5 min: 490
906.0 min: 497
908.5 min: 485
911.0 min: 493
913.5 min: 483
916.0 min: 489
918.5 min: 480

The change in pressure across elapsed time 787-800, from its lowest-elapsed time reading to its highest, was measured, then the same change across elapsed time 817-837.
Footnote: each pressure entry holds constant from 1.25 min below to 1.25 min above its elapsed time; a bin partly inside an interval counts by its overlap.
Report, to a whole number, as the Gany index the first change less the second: -11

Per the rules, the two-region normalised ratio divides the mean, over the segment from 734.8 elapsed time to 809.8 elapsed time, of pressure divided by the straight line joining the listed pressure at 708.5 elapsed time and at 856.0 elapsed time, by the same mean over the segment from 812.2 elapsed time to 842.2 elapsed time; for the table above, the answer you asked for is 1.00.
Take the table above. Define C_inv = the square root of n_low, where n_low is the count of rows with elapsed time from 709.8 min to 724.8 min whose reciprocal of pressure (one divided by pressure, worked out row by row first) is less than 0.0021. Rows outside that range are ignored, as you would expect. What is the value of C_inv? 2.24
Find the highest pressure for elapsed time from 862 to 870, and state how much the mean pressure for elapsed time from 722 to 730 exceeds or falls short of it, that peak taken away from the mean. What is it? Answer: -16.0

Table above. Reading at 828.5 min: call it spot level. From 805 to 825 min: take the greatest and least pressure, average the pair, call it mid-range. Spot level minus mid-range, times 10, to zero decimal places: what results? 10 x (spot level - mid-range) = -140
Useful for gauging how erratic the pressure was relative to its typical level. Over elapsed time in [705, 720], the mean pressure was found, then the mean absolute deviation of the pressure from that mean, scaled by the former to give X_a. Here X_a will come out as 0.0139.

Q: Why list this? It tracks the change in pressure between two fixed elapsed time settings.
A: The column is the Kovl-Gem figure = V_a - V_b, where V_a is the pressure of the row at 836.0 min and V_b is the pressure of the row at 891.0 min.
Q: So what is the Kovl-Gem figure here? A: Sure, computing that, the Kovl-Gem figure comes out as 4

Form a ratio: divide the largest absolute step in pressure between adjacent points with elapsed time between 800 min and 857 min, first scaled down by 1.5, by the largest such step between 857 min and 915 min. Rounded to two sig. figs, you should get 0.86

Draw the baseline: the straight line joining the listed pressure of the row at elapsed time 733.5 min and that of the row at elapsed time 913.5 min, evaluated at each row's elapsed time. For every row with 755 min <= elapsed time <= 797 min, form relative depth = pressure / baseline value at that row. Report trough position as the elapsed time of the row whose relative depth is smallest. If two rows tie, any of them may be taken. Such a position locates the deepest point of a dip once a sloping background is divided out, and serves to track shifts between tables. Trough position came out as 763.5 min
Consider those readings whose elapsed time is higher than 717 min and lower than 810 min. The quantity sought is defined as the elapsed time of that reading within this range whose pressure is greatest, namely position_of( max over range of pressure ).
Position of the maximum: 718.5 min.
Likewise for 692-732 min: 718.5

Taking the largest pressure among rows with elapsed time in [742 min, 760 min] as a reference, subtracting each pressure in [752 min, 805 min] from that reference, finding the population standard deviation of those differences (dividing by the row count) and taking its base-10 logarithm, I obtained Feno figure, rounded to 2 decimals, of 0.71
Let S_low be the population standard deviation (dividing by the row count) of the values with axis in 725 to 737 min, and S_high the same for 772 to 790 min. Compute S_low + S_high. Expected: 6.5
